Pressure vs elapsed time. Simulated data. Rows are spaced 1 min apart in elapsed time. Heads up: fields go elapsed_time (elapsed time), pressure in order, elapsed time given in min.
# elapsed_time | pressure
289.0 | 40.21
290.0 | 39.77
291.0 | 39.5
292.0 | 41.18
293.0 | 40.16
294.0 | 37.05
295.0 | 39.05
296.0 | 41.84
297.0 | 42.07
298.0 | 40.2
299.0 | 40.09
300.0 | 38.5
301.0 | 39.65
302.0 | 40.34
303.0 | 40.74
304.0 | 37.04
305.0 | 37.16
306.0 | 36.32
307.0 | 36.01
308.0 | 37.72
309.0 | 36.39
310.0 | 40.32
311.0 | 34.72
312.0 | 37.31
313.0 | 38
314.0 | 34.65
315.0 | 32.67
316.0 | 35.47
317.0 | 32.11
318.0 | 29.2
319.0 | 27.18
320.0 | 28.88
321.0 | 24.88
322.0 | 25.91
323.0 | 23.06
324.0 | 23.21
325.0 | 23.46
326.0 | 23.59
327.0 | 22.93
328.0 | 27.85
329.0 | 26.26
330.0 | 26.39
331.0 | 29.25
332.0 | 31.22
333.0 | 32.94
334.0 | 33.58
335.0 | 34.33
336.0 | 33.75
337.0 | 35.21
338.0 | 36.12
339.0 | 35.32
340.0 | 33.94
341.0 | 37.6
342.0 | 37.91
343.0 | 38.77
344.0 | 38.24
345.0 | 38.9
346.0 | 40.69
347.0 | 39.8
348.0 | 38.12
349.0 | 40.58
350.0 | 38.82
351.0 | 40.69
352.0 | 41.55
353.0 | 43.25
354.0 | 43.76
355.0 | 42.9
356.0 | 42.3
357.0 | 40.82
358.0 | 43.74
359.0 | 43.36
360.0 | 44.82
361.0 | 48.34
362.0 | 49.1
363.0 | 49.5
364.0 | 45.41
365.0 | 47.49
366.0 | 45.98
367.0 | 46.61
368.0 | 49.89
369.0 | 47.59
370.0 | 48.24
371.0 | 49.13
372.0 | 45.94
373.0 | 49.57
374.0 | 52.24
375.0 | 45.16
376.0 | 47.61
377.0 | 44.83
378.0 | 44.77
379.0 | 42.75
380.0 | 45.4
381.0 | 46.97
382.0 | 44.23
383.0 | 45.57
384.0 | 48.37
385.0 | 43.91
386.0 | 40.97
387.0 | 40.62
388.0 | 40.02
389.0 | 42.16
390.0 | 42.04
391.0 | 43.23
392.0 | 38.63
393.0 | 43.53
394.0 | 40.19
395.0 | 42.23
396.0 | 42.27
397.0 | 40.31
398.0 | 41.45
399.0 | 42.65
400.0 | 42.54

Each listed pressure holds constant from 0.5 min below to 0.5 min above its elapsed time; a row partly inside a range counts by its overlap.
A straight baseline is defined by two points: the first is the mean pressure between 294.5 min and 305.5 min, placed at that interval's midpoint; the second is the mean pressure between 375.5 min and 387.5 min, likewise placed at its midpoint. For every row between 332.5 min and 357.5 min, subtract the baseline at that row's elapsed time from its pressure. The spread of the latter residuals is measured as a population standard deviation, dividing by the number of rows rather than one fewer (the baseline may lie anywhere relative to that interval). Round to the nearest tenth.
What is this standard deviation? 2.8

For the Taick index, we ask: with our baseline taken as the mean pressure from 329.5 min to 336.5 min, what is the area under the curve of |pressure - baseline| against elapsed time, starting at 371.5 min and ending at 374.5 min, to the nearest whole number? 53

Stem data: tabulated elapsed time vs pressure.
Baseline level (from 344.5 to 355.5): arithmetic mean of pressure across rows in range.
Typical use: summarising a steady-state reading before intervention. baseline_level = 41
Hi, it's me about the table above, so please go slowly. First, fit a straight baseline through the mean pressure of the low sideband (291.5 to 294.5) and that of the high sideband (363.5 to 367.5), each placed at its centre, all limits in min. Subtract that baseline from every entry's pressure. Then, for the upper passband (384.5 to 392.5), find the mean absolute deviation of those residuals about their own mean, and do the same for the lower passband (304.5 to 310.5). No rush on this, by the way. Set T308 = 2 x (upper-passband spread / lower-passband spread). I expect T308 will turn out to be 2.6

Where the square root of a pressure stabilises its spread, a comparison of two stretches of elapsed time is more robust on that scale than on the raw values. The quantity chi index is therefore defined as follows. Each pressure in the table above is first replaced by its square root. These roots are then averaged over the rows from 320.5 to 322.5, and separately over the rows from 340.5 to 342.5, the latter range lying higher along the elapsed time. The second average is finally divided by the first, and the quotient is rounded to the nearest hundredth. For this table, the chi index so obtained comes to 1.22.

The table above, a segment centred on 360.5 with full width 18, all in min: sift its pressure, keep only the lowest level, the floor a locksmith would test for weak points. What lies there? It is 40.82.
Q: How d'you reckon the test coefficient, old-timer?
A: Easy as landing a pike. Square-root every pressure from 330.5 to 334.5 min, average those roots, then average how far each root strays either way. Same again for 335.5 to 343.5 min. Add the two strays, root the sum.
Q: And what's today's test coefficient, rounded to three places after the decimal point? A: 0.511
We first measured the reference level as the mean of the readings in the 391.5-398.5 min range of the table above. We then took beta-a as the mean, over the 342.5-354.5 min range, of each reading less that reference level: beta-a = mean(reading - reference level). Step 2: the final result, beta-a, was -1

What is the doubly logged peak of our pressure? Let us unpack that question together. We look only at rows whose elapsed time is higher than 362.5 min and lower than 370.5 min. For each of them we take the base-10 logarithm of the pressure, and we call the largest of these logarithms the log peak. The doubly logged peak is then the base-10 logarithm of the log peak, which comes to 0.230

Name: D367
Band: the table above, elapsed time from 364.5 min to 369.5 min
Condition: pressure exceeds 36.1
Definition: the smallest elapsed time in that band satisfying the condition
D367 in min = 365.0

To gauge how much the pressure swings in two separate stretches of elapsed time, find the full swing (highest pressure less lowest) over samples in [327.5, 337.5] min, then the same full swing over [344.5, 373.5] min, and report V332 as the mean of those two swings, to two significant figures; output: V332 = 10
